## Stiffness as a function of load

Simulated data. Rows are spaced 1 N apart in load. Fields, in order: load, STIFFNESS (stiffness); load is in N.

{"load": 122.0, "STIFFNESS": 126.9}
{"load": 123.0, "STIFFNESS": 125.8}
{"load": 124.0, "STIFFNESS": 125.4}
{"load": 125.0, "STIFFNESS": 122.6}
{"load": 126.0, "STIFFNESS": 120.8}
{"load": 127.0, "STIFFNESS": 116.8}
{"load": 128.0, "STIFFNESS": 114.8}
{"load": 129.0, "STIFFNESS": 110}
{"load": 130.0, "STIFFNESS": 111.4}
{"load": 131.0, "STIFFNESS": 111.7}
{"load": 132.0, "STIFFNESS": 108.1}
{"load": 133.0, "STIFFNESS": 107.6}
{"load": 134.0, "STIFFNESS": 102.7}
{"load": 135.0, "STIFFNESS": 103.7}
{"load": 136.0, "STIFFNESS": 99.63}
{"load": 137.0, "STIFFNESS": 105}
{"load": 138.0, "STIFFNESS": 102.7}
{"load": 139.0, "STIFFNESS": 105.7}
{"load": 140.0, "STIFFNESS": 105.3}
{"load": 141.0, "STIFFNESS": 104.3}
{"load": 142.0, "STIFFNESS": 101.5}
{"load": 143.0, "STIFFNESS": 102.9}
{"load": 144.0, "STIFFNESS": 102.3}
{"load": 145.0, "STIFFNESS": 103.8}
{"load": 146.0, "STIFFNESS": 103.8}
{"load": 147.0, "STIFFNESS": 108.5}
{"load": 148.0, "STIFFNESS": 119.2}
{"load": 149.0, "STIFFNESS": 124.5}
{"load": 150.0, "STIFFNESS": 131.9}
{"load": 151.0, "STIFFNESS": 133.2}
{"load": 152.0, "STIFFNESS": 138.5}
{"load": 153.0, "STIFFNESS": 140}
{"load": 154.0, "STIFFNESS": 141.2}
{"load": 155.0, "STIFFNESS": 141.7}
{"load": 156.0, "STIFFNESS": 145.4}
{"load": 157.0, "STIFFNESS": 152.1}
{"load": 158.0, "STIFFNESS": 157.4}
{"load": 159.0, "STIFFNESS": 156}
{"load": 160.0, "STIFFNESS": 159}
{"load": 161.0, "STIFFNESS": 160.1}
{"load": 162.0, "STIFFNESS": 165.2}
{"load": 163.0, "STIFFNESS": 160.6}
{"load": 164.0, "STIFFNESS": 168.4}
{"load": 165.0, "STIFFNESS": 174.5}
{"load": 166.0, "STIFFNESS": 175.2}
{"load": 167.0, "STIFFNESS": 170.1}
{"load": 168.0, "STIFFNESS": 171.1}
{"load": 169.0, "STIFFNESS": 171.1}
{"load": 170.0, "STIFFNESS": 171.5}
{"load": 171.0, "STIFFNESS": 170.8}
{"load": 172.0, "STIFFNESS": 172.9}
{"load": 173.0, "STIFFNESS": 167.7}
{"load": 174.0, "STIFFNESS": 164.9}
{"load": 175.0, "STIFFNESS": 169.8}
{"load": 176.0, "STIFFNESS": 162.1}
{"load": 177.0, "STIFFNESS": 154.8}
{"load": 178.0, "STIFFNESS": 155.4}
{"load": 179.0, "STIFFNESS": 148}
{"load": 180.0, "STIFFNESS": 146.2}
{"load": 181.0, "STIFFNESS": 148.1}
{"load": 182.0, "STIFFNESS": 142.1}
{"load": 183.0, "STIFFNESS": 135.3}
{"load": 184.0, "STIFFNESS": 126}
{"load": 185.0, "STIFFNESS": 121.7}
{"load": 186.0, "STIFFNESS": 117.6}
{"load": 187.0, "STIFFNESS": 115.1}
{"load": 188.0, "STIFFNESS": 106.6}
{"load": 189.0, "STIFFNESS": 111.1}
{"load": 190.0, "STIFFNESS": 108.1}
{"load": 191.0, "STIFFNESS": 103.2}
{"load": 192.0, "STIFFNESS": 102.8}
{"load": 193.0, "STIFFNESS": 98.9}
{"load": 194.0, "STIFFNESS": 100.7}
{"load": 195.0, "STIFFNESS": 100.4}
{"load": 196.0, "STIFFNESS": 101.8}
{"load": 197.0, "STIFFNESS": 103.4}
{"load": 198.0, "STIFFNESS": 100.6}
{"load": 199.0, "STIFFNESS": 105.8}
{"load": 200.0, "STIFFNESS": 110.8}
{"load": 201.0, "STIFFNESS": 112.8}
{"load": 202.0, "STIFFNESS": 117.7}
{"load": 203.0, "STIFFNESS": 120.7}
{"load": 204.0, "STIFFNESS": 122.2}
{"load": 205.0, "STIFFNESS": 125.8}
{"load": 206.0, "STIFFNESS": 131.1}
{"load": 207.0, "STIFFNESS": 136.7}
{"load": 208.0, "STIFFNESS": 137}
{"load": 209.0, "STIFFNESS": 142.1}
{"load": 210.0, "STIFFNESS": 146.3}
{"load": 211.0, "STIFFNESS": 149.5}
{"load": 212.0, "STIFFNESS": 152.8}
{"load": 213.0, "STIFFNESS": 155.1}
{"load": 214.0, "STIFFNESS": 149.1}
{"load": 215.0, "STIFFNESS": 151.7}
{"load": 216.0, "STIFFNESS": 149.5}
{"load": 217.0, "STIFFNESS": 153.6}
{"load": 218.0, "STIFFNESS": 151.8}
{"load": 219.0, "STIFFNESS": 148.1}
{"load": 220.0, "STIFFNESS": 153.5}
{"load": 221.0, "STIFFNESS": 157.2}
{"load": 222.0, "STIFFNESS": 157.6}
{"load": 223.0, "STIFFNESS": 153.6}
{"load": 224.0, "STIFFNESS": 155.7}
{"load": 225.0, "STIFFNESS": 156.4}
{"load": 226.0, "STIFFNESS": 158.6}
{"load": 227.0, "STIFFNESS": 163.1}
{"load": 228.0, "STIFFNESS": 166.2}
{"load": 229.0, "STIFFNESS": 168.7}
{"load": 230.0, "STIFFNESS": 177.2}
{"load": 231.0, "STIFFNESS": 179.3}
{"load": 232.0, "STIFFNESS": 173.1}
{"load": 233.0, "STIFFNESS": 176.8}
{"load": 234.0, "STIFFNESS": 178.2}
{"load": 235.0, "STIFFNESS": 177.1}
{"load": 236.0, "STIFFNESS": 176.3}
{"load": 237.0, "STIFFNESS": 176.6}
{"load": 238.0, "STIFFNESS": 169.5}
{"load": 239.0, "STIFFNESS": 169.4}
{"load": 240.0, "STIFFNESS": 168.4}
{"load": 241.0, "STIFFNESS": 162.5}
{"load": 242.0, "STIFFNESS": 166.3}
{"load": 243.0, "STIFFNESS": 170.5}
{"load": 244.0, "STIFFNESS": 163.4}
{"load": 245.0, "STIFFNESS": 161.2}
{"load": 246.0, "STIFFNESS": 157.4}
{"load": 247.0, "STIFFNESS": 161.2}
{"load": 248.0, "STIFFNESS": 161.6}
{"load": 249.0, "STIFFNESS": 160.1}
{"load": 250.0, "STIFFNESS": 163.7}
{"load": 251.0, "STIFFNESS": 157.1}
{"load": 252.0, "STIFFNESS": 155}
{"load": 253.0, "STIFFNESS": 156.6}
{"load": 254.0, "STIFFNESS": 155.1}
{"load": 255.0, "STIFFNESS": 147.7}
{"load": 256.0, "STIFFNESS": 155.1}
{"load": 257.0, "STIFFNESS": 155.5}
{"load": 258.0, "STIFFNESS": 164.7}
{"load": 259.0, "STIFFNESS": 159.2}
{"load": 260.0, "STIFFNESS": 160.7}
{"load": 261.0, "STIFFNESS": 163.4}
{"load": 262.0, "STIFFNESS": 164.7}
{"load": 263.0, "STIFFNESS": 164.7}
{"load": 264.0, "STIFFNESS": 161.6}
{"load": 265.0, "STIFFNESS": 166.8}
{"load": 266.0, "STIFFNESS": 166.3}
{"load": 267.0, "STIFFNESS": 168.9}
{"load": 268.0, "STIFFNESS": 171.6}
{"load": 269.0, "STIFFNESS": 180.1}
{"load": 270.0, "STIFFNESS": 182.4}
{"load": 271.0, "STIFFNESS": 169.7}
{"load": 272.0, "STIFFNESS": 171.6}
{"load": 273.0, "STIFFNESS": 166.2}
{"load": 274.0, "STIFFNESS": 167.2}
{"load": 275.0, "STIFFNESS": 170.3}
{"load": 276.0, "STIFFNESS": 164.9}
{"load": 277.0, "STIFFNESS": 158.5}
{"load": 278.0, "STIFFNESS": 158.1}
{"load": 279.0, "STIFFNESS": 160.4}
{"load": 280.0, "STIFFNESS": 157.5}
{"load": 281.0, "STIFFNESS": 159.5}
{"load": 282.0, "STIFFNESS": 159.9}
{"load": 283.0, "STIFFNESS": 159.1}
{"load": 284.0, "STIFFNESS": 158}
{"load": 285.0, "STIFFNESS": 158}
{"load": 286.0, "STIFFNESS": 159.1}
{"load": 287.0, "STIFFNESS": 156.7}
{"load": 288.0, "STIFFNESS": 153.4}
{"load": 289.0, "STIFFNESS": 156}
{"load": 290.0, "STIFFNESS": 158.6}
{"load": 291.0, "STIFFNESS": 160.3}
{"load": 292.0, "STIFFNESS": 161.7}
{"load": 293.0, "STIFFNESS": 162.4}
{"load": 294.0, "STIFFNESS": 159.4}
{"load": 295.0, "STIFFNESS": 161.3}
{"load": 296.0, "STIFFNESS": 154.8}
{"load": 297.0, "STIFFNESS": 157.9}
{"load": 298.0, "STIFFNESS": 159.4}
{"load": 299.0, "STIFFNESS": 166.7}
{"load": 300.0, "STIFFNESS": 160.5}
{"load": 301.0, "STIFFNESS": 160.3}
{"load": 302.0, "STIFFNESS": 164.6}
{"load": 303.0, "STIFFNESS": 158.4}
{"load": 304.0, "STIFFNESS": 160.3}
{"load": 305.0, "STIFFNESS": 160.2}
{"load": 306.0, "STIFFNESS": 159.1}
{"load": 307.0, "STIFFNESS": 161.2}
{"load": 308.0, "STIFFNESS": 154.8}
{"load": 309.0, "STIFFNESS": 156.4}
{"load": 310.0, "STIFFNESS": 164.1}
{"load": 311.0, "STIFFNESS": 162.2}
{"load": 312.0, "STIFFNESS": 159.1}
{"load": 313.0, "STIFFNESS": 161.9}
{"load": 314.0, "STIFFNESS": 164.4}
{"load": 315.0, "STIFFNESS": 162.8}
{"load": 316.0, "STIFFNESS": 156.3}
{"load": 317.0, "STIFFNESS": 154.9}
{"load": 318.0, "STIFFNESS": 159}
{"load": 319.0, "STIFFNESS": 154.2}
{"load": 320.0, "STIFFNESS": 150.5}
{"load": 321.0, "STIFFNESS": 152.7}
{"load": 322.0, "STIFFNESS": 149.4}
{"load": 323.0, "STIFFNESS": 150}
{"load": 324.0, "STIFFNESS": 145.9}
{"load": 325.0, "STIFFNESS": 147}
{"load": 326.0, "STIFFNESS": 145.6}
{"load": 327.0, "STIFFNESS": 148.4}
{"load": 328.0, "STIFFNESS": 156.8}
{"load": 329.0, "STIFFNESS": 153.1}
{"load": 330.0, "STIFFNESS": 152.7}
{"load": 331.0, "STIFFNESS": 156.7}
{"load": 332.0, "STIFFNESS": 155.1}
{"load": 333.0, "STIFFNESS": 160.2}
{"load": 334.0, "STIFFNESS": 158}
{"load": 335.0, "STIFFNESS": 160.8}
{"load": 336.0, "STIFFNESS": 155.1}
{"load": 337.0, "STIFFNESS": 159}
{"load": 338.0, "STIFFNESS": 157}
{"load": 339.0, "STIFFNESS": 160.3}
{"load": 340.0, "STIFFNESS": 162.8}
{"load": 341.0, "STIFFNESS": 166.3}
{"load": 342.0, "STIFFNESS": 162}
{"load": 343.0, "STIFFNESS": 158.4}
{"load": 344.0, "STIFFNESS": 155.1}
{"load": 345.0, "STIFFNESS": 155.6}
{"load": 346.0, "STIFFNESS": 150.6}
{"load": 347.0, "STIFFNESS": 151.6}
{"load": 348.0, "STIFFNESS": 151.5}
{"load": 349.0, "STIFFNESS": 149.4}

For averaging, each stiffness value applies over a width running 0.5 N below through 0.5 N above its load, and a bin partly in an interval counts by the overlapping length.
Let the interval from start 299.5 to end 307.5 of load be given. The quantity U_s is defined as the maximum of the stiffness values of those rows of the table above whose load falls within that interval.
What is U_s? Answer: 164.6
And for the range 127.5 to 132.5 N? 114.8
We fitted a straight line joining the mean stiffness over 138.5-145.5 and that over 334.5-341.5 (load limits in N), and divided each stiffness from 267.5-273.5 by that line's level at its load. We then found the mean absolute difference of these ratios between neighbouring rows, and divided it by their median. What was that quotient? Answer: 0.0354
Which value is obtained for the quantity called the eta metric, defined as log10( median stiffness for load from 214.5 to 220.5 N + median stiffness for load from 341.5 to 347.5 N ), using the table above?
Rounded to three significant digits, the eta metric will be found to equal 2.49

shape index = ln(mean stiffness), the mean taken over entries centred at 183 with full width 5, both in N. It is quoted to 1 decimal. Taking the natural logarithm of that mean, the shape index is 4.9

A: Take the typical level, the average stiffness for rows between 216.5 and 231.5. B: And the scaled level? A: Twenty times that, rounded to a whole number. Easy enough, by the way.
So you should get 3201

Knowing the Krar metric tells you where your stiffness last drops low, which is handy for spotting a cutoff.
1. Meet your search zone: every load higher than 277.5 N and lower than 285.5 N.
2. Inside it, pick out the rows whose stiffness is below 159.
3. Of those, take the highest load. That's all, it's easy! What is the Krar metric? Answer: 285.0 N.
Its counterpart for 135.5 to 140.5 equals 140.0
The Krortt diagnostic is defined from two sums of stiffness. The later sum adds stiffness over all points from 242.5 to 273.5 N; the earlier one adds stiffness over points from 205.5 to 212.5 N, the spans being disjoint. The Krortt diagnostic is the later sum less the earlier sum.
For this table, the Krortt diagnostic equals 4068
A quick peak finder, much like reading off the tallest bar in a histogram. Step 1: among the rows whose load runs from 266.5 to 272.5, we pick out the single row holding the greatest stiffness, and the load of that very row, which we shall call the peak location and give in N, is 270.0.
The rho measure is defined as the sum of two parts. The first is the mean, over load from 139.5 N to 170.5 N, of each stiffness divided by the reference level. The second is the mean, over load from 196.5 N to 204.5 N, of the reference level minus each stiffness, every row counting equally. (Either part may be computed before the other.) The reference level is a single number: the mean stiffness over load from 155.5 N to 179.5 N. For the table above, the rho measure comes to 53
